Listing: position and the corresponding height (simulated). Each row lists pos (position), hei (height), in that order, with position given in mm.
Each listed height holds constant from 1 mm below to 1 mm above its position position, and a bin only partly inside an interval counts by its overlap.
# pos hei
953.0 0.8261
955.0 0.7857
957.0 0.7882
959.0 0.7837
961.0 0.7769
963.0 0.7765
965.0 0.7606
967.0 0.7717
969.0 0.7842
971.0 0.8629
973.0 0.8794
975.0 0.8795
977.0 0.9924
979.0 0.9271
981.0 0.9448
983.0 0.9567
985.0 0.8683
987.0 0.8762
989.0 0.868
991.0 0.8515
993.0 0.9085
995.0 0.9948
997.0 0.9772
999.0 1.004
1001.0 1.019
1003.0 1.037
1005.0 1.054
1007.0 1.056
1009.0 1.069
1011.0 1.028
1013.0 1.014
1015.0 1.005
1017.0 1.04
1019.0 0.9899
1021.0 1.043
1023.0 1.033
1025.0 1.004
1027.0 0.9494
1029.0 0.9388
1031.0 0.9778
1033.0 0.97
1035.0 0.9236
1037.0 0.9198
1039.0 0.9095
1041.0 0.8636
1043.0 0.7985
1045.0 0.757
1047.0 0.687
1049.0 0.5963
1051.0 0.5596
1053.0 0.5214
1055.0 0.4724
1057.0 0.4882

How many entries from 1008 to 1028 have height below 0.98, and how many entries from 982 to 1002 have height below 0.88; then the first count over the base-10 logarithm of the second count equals 1.7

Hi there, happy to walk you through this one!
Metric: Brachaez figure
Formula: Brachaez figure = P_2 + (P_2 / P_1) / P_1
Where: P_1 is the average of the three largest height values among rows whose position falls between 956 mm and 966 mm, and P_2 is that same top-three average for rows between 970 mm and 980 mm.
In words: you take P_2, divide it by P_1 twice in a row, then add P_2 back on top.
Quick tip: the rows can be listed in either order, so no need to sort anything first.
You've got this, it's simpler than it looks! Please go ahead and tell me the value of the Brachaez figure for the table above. 2.46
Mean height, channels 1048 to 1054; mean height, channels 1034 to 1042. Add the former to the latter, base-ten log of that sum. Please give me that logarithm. 0.165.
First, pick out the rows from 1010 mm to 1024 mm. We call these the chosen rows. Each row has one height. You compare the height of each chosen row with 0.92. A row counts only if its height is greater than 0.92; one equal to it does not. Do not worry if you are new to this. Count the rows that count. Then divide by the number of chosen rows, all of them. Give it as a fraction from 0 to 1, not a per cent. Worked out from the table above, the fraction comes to 1.0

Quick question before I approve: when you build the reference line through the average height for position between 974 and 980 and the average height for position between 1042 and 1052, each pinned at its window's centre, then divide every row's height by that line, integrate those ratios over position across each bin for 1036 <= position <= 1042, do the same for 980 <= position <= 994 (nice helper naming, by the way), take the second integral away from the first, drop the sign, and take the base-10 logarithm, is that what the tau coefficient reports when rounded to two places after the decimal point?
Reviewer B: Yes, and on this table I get 0.81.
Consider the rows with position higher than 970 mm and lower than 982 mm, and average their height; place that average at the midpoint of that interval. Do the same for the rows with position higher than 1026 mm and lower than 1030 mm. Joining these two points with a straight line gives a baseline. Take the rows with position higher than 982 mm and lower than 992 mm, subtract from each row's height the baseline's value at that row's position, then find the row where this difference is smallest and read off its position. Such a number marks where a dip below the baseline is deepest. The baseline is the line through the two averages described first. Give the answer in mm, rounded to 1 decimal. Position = 991.0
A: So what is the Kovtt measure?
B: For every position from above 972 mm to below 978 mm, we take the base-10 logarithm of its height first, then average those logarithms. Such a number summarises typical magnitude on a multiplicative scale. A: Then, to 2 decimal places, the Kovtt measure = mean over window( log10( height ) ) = -0.04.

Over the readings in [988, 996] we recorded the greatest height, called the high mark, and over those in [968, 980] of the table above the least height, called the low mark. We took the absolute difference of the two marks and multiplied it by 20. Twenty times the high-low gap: 4.2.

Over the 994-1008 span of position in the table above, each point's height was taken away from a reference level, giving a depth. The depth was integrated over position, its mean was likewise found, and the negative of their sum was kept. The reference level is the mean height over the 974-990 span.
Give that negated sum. 1.6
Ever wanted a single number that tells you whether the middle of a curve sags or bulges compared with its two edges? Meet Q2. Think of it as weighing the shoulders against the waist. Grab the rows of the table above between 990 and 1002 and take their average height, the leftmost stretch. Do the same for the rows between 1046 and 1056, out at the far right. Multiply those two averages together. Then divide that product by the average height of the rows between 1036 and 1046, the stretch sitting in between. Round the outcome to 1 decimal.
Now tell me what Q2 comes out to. 0.6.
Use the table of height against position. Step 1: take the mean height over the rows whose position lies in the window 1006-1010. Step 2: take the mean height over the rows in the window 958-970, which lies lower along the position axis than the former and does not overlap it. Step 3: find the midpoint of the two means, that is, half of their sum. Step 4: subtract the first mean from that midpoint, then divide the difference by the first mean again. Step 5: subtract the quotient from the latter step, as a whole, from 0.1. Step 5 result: 0.24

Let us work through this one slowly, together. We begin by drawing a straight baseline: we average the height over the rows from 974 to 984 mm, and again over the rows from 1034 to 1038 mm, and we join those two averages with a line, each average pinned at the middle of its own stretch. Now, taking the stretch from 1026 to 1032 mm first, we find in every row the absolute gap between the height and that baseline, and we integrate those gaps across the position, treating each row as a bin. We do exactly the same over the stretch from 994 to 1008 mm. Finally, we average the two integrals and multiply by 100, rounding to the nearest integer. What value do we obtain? 71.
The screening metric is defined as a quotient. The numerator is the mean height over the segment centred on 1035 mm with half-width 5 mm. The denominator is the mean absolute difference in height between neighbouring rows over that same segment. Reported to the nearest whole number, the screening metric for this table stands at 55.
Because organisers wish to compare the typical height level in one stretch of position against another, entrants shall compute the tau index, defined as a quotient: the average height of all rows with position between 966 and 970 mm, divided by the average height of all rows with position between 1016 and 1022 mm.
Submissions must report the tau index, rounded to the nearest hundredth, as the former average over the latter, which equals 0.76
